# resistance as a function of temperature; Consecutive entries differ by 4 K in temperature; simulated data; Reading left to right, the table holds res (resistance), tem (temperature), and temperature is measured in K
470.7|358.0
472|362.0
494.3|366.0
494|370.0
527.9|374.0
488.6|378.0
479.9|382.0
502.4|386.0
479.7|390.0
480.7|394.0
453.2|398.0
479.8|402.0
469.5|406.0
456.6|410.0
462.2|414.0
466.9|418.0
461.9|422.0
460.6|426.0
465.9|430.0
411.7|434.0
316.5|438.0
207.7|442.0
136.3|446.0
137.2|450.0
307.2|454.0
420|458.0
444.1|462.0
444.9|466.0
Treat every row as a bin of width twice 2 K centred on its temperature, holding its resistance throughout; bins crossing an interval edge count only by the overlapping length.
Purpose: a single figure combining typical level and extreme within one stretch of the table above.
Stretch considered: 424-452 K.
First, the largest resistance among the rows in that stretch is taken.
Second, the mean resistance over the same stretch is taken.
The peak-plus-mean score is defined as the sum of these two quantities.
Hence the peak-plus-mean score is 771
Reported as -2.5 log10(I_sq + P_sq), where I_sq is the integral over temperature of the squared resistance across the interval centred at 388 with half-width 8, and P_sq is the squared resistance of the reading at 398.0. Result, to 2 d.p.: -16.50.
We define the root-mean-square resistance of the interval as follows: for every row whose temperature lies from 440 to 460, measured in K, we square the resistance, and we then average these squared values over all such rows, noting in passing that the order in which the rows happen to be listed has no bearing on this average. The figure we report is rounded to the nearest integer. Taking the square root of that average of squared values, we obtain 265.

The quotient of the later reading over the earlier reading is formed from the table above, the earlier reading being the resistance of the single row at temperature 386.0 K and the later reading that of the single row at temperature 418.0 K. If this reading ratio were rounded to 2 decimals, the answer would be 0.93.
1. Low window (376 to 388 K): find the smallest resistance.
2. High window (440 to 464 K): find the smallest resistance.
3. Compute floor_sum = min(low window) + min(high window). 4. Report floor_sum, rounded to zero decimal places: 616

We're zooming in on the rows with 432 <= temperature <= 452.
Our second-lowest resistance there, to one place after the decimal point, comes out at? 137.2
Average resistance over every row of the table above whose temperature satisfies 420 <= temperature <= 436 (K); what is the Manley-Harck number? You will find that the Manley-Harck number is 450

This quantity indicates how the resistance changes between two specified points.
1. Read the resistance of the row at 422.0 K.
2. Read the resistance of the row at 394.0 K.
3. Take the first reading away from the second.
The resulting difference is 19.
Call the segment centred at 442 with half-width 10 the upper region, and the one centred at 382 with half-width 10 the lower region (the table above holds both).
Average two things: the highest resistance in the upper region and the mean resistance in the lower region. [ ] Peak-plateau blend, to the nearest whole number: 454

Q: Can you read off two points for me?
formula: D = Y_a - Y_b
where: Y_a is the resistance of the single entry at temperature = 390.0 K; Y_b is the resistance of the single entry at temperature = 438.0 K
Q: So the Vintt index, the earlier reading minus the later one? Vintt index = 163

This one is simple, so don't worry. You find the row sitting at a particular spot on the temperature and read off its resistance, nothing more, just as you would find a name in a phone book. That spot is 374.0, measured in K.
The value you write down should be 527.9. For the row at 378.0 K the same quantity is 488.6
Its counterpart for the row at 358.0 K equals 470.7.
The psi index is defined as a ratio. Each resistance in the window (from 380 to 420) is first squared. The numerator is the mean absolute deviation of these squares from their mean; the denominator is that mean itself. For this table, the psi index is 0.0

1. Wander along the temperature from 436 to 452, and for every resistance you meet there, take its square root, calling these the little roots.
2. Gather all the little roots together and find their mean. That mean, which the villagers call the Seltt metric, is 13.9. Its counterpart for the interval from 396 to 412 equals 21.6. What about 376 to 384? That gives 22.0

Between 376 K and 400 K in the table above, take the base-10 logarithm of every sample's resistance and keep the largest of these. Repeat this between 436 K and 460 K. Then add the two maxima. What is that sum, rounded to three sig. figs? 5.32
